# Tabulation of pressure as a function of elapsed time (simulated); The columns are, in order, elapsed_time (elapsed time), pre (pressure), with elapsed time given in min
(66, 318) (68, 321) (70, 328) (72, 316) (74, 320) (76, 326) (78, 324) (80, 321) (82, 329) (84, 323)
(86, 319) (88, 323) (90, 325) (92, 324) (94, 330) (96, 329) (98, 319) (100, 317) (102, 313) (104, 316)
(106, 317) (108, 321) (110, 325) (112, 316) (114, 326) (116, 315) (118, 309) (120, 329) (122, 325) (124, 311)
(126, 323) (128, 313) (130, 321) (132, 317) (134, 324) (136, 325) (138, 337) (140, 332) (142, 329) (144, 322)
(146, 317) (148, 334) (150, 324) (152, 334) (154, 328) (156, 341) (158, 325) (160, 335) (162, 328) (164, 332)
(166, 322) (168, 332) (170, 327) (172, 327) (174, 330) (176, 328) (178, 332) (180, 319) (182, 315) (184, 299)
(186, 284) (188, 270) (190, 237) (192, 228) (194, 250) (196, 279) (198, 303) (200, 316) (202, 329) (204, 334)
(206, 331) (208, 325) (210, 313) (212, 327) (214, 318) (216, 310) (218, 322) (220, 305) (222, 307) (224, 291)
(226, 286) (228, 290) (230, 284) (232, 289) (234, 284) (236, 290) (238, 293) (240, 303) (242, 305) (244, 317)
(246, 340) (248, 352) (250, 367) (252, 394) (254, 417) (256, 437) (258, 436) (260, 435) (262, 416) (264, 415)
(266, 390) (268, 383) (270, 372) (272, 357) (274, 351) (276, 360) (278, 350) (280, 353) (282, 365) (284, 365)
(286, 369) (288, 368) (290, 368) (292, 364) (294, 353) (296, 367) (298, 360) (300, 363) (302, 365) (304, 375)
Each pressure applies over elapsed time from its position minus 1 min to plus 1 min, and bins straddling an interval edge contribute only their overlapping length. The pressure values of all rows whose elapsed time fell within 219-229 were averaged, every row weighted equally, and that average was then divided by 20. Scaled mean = 14.8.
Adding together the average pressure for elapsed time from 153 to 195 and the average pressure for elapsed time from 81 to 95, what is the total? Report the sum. 634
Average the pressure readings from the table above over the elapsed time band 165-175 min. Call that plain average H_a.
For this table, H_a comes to 328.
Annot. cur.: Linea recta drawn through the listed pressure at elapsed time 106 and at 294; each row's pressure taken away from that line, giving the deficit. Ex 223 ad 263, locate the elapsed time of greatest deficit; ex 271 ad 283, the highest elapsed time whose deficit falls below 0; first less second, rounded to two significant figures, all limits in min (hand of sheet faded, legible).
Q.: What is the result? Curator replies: -48 min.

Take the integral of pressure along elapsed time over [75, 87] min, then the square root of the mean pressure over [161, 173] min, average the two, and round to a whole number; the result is 1951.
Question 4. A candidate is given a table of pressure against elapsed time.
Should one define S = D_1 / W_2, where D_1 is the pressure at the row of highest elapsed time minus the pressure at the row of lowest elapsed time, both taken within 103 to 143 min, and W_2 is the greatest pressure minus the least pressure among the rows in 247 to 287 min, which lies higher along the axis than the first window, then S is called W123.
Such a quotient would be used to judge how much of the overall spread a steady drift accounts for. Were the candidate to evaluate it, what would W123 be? 0.15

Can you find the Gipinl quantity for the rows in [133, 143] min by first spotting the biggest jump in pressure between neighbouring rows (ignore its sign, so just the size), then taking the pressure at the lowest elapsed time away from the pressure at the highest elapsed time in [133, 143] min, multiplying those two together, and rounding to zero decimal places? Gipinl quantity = 60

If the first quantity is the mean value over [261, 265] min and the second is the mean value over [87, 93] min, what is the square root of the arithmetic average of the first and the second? 19.2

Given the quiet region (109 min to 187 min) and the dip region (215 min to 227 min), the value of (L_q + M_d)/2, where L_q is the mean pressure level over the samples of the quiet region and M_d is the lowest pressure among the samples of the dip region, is 305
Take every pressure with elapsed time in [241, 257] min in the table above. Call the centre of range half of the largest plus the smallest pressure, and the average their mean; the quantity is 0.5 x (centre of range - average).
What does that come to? 2.4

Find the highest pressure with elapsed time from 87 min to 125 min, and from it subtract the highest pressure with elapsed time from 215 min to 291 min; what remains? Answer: -107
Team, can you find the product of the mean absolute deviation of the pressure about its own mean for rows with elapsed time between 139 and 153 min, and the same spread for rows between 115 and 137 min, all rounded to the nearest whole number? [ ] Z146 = 31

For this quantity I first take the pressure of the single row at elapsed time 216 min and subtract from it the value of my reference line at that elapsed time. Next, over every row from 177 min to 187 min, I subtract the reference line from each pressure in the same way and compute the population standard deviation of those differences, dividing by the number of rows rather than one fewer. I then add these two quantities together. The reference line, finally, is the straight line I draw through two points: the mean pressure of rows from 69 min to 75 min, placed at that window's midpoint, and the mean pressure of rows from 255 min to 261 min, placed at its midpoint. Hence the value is -82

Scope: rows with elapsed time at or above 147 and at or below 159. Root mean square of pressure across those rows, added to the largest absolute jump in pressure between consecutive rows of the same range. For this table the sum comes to 347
